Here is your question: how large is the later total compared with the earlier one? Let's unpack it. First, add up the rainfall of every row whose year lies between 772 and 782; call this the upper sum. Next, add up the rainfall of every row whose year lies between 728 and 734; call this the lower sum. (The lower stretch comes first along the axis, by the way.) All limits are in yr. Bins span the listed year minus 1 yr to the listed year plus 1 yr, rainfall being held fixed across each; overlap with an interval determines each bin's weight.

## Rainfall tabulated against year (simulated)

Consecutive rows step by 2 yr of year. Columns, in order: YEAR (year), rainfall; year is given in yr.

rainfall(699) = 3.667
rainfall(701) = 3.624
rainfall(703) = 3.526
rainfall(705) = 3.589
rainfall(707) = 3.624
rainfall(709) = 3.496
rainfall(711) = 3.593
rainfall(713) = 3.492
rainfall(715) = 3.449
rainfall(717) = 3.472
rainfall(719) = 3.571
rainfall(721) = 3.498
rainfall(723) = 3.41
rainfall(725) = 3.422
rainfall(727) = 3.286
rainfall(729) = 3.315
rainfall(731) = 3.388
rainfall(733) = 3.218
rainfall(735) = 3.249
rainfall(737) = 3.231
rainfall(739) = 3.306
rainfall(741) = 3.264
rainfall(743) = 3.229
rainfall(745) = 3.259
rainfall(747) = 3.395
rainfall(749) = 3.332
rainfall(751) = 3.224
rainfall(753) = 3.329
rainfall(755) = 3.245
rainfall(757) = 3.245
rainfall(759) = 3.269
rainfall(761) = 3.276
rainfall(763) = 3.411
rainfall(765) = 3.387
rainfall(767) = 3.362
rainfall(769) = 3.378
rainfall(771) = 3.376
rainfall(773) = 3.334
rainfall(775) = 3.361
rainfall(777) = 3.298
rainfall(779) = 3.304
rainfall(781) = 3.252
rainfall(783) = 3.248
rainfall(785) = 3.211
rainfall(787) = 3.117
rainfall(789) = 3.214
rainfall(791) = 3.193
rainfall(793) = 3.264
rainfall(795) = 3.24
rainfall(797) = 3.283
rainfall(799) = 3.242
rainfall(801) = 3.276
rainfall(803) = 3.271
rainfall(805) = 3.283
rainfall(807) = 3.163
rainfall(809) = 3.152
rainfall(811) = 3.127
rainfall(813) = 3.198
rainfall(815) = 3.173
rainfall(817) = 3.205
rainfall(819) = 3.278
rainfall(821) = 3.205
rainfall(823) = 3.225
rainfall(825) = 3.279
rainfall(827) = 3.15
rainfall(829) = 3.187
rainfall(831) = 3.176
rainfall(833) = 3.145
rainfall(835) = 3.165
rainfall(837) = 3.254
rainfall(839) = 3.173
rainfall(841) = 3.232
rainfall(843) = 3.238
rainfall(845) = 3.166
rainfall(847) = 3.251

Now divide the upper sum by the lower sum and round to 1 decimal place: 1.7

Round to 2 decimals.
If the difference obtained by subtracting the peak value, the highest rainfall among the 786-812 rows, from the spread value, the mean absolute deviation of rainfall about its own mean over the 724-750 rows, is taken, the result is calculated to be -3.23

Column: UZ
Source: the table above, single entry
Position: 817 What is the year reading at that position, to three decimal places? 3.205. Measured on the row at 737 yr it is 3.231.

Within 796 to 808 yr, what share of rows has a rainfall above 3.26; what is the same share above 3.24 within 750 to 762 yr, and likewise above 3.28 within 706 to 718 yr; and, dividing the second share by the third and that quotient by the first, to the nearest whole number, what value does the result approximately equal 1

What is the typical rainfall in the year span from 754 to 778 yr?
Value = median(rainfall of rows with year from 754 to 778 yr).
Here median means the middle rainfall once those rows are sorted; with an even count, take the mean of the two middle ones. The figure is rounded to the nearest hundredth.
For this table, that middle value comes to 3.35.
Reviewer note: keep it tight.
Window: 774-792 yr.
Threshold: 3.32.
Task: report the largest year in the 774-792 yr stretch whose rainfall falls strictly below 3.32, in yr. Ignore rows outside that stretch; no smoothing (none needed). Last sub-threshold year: 791 yr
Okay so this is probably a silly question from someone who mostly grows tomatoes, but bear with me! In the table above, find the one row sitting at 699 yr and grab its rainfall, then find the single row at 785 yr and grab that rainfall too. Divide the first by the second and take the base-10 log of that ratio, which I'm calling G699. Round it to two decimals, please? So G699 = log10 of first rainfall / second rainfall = 0.06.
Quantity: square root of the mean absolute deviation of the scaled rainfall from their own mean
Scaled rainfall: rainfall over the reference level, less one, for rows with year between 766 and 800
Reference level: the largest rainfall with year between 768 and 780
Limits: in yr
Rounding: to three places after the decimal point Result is 0.131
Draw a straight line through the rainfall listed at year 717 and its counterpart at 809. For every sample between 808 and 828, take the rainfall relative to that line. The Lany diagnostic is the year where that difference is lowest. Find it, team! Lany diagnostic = 811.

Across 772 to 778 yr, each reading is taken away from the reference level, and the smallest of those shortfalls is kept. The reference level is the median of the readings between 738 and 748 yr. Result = -0.10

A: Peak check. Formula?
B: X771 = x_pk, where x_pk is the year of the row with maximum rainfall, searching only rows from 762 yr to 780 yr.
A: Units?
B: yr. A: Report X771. 763 yr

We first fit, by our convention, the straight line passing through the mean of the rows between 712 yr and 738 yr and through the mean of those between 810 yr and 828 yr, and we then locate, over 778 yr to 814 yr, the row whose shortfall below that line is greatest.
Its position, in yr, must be 787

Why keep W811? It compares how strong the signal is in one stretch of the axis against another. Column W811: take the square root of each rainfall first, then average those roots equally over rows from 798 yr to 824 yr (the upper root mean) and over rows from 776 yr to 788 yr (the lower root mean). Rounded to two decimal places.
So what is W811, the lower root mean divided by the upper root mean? 1.00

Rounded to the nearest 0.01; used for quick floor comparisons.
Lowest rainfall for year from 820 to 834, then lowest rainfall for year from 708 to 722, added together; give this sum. 6.59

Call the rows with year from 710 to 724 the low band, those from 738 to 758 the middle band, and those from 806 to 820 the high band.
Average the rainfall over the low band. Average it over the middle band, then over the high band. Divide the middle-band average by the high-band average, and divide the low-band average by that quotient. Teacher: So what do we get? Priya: 3.39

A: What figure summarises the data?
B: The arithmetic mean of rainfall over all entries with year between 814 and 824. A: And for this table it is 3.22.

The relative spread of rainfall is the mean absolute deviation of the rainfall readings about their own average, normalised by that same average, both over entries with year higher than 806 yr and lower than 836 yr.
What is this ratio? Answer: 0.011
